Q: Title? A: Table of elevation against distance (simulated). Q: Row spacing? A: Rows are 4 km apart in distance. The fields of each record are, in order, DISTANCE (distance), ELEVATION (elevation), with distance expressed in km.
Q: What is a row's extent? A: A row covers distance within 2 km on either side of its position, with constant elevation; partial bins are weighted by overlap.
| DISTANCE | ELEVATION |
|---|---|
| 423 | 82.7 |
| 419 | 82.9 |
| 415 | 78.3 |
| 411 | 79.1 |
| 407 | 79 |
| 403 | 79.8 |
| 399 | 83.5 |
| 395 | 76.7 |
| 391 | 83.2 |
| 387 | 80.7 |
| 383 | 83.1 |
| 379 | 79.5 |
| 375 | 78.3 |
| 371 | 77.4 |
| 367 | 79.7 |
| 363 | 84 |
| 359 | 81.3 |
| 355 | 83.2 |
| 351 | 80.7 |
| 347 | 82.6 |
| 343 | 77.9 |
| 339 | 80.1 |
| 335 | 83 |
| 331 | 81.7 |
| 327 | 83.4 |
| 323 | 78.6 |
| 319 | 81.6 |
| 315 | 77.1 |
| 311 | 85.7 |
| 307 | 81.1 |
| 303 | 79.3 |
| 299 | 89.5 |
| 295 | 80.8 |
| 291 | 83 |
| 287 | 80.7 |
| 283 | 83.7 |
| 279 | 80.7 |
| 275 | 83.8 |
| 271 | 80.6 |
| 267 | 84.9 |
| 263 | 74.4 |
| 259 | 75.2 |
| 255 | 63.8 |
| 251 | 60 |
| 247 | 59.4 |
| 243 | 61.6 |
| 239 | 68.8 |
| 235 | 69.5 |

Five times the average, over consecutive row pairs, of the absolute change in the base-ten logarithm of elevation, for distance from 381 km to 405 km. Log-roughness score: 0.118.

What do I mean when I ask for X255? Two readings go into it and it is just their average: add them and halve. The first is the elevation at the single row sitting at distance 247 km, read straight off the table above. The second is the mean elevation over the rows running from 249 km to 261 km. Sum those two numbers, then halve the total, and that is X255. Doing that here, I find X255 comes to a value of 62.9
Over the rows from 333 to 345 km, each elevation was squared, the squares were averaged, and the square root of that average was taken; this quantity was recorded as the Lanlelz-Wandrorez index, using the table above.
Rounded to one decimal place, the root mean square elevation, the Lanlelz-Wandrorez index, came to 80.4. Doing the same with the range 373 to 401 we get 80.8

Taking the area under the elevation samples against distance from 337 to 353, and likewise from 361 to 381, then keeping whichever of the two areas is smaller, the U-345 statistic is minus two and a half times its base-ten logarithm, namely -7.8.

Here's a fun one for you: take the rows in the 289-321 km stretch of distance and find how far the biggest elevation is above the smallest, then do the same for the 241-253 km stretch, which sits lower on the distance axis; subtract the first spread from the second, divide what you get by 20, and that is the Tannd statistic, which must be -0.51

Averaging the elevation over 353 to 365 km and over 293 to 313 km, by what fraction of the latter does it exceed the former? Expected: 0.0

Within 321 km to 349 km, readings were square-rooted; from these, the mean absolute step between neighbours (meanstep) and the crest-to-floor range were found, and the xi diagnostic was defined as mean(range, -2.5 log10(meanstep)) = 1.14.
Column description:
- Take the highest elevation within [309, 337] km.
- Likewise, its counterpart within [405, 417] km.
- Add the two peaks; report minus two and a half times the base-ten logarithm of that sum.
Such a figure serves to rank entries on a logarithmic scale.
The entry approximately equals -5.54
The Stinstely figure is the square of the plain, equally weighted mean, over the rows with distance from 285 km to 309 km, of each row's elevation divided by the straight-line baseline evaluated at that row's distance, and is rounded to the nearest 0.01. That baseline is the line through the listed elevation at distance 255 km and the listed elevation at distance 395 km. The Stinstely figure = 1.48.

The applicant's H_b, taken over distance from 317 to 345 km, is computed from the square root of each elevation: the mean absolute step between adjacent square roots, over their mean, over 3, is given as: 0.0055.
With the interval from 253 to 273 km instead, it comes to 0.0149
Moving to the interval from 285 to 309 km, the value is 0.0101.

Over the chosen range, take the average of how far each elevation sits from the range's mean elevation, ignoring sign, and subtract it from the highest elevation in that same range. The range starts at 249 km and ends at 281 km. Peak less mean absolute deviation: 77.8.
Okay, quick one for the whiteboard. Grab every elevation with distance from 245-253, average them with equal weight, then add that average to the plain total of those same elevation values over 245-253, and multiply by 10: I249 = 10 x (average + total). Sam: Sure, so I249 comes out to 1791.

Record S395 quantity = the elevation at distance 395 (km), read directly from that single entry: 76.7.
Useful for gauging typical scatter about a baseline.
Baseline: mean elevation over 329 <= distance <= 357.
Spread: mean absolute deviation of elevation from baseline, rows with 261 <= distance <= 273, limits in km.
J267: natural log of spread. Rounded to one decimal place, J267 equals 1.3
